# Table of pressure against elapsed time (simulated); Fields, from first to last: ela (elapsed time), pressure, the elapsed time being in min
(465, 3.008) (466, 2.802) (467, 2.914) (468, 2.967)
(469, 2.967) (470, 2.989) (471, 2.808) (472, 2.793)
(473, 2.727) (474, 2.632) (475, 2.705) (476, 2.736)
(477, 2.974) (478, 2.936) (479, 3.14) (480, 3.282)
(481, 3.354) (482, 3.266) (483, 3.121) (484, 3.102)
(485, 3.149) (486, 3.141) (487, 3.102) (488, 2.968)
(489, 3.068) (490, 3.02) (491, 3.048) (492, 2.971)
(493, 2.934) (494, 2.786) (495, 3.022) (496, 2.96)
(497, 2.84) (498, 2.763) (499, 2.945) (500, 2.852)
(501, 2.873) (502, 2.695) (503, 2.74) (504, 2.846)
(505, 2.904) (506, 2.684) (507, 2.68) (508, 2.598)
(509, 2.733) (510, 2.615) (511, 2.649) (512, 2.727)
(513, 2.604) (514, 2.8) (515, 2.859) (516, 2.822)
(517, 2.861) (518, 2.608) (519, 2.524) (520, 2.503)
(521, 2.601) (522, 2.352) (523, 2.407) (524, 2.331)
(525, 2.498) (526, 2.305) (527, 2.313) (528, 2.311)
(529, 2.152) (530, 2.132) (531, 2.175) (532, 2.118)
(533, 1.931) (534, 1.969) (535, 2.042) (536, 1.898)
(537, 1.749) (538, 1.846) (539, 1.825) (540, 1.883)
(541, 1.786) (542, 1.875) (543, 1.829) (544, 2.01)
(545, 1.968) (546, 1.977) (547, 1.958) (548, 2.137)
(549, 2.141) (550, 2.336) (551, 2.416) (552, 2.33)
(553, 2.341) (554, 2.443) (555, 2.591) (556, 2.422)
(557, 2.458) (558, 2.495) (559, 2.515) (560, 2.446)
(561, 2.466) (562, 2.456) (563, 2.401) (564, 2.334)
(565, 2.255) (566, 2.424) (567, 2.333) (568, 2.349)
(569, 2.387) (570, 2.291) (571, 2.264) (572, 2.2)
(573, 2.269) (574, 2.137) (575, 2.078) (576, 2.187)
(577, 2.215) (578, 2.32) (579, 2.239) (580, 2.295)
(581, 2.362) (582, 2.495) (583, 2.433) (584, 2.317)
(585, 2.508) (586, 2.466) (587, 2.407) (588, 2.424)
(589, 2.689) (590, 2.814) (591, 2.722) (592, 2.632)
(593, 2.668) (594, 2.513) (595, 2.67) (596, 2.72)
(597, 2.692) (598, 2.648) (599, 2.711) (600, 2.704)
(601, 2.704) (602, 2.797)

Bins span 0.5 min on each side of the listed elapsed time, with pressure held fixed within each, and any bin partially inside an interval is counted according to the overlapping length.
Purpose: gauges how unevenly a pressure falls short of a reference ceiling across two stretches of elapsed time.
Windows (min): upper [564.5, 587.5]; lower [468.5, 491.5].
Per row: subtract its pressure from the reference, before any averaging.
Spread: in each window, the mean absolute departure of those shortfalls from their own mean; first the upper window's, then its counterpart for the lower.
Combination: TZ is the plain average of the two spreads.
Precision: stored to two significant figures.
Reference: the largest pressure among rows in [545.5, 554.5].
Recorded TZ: 0.12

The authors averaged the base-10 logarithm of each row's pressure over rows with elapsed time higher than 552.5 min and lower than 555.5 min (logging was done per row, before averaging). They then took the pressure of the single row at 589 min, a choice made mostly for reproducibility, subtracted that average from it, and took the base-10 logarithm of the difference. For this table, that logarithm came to 0.36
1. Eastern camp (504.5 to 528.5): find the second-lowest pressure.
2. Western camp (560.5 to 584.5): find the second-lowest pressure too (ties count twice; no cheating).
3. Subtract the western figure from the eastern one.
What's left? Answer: 0.2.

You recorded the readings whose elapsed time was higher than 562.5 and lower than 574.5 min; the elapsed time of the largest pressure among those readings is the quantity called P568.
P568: 566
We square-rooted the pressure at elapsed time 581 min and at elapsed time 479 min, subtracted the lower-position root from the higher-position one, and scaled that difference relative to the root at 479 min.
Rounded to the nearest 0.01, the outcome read -0.13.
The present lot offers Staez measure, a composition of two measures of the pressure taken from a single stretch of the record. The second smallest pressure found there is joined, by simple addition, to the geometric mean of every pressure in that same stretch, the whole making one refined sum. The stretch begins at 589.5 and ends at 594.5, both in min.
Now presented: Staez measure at 5.3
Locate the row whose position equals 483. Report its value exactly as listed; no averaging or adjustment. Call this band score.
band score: 3.121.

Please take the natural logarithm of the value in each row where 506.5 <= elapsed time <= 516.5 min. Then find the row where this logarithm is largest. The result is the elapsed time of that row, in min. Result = 515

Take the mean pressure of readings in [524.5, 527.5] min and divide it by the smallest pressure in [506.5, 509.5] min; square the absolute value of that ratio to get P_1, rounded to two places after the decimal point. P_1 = 0.83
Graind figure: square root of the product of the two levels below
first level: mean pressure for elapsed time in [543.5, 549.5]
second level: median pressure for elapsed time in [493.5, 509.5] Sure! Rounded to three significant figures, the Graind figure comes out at 2.39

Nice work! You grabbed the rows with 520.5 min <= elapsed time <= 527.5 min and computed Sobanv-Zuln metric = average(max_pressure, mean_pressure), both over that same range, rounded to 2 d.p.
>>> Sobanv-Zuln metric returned 2.50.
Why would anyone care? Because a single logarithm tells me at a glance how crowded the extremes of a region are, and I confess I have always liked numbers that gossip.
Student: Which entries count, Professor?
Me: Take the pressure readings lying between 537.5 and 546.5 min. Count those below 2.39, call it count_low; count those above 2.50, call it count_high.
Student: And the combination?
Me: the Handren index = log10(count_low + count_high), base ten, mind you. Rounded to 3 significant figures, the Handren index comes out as 0.954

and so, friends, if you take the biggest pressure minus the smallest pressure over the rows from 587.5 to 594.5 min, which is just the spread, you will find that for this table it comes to 0.39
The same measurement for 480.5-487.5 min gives 0.25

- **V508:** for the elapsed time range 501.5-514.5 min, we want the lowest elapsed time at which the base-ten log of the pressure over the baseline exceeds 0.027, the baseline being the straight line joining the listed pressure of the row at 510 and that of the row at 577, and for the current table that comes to 504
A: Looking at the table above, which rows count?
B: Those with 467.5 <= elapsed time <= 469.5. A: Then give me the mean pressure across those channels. 2.97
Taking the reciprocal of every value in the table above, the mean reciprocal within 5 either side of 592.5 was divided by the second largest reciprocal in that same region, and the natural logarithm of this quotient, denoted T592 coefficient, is -0.053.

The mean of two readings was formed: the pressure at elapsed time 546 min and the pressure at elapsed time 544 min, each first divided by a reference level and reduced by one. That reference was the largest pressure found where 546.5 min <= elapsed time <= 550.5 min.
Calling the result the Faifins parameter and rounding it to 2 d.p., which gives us -0.15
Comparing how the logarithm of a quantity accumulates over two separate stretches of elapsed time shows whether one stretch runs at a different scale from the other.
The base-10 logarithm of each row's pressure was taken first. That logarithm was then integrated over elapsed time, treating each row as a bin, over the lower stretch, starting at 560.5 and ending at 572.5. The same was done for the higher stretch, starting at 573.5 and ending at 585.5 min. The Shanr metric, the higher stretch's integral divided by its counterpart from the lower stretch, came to 0.97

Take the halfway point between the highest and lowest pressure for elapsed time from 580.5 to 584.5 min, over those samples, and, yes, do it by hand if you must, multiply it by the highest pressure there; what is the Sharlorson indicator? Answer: 6.0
